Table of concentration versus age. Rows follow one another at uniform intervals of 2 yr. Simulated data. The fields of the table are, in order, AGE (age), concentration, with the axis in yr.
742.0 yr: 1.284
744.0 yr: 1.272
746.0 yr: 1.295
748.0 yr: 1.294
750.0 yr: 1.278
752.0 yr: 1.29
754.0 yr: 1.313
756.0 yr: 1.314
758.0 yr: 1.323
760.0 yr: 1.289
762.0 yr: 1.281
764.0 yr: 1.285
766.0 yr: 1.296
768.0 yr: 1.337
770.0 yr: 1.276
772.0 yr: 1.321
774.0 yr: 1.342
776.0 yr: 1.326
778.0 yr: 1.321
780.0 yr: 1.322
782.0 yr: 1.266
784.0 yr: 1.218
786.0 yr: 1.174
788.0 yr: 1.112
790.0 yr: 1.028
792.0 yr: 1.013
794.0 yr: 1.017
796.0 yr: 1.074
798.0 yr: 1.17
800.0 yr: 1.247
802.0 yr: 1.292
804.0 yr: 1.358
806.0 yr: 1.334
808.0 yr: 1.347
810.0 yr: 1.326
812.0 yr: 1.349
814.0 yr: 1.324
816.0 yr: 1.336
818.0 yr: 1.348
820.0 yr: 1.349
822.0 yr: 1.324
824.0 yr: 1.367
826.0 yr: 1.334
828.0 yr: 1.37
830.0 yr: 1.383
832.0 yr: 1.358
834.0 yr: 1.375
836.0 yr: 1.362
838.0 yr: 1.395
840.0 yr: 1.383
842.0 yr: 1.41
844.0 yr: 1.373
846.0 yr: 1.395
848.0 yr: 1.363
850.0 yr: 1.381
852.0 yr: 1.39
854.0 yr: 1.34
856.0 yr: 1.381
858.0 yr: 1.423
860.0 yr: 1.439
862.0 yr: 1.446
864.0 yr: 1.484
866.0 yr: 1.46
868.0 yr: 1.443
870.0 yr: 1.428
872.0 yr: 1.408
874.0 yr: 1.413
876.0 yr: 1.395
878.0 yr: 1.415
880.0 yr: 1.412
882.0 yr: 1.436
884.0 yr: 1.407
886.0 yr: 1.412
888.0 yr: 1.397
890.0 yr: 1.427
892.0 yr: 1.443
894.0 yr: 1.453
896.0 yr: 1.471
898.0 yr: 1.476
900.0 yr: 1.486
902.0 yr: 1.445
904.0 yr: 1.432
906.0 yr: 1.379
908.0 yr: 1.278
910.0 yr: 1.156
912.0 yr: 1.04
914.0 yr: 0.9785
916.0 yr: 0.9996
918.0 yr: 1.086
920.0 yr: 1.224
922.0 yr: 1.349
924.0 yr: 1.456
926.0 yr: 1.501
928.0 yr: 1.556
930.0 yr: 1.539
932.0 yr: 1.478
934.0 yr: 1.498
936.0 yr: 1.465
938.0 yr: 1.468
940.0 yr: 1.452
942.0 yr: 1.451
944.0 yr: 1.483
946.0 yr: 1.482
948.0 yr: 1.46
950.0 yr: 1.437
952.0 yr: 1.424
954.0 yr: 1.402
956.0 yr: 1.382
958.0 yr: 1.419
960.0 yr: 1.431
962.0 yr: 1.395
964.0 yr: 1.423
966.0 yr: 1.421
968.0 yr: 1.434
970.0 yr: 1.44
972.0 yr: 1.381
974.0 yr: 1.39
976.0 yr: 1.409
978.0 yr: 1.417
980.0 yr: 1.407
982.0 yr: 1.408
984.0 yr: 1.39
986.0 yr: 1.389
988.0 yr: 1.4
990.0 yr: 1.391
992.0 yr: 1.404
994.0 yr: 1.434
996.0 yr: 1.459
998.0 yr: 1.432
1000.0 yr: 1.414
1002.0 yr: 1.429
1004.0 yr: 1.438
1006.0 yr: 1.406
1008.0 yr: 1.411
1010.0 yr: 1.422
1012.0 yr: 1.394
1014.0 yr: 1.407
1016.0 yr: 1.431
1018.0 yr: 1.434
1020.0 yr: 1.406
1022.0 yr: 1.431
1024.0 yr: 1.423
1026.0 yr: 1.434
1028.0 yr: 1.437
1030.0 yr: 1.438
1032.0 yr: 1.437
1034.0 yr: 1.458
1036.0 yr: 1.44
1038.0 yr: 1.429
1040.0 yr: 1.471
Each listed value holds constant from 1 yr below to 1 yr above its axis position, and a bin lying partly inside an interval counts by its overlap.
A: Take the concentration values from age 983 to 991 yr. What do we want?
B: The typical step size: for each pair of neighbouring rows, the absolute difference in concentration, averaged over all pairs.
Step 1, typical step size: 0.007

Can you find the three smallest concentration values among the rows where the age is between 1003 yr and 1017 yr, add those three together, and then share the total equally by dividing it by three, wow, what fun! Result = 1.40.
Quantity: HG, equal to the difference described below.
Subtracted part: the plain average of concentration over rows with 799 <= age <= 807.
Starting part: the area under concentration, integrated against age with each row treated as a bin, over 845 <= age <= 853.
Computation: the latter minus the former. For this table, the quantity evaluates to 9.8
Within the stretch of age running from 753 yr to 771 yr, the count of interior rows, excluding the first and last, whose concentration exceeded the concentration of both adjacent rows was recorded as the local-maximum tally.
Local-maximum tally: 2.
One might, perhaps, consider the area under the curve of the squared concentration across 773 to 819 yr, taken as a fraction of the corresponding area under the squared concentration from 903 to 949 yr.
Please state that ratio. 0.84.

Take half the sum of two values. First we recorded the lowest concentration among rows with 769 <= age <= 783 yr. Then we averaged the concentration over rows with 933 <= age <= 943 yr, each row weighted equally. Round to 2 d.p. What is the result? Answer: 1.37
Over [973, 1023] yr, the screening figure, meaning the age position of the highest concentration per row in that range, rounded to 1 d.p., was 996.0 yr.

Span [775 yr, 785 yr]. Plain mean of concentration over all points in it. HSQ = 1.29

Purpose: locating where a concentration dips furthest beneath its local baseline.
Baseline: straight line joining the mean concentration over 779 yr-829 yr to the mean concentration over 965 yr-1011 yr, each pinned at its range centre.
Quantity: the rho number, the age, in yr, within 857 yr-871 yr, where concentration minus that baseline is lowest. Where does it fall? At 870.0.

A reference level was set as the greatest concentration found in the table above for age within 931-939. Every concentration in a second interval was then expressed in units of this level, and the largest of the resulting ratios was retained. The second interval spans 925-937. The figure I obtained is 1.04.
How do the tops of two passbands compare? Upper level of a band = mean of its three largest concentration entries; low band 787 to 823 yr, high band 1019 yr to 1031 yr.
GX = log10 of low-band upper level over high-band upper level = -0.026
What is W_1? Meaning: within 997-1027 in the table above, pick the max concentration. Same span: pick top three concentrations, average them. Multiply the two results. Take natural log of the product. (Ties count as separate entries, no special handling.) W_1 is 0.725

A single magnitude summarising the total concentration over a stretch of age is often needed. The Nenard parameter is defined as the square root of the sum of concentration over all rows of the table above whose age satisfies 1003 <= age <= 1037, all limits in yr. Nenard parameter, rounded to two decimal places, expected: 4.92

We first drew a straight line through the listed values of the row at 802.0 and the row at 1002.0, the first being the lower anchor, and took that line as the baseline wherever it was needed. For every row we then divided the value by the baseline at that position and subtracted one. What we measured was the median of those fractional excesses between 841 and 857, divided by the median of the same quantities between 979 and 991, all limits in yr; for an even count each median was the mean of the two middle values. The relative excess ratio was -2.5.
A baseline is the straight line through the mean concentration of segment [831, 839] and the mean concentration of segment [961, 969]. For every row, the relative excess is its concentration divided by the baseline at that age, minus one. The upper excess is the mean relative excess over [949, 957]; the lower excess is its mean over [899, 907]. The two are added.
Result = 0.03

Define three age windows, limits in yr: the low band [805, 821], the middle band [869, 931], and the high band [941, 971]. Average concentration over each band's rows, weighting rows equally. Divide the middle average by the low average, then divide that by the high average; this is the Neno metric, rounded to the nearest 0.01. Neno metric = 0.71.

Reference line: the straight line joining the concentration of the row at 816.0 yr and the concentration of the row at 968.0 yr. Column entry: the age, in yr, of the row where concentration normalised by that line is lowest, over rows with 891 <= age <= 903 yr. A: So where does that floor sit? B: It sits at 902.0 yr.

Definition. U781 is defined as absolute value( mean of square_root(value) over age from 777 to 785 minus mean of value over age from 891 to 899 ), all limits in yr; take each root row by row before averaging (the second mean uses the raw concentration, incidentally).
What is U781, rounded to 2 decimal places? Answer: 0.33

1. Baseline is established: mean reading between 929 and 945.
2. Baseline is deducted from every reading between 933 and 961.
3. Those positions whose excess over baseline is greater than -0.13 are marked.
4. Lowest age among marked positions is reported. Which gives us 934.0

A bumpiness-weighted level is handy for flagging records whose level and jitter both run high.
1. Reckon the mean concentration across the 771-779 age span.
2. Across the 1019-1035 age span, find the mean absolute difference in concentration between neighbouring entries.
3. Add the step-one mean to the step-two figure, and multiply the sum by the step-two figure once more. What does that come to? 0.013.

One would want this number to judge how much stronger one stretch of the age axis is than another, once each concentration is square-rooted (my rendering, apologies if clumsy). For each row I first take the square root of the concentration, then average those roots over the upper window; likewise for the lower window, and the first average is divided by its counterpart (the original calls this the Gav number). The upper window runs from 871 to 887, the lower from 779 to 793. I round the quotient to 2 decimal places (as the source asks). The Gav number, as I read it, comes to 1.10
